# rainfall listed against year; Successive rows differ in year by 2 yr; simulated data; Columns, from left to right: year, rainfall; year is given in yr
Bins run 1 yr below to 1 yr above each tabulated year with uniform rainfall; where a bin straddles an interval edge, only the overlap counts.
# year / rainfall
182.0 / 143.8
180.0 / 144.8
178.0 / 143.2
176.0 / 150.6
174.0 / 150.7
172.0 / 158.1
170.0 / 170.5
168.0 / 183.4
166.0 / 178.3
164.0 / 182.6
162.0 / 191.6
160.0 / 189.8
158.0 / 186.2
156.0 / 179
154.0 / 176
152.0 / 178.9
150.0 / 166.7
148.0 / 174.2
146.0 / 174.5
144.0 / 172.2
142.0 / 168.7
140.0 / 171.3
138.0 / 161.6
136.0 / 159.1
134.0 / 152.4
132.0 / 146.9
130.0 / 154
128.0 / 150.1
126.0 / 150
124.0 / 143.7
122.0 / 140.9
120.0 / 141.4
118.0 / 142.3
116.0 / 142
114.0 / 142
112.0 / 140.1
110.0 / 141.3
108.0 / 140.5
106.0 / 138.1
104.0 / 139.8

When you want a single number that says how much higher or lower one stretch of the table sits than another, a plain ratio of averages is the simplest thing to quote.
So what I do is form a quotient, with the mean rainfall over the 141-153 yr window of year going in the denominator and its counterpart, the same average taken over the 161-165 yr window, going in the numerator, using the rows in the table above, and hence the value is 1.08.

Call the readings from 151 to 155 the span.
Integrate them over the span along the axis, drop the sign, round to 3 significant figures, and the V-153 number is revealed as 710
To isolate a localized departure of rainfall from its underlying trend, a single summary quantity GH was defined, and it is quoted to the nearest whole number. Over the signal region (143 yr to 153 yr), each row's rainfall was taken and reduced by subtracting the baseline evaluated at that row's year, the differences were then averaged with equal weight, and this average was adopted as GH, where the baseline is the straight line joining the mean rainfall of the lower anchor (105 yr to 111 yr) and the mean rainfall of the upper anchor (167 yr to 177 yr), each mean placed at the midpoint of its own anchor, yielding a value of 19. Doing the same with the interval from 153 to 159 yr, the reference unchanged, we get 23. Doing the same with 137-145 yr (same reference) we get 17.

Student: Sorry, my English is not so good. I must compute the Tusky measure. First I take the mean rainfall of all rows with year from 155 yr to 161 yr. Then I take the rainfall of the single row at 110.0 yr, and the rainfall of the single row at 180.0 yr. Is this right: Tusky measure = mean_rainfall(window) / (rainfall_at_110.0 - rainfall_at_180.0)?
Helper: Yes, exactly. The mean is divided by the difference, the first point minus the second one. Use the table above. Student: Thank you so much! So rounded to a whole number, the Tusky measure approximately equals -53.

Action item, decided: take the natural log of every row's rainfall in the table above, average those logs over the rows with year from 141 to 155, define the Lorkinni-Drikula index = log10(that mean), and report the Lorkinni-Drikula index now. 0.712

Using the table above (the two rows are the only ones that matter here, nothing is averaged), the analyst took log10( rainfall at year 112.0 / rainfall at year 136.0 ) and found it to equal -0.06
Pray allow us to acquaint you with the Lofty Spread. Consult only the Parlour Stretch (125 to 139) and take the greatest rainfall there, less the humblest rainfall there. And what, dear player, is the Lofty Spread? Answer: 15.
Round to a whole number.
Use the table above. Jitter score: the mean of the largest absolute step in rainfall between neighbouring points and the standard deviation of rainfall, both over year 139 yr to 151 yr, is 5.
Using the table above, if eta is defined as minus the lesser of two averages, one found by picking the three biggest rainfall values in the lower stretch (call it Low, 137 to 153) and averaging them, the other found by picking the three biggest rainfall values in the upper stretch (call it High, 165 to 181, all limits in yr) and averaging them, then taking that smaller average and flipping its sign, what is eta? -176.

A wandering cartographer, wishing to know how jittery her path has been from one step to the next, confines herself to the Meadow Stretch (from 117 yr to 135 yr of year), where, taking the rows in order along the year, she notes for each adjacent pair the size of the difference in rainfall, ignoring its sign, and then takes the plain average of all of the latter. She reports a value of 3.4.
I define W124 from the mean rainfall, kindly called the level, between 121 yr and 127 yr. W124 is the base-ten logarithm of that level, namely 2.16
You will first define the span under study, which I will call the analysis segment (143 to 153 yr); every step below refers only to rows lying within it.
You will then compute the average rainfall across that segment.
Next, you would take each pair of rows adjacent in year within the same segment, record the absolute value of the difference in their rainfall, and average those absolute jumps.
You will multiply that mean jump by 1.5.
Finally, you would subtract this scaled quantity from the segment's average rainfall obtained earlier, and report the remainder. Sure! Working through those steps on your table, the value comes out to 165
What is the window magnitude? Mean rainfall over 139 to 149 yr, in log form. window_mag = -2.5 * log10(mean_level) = -5.59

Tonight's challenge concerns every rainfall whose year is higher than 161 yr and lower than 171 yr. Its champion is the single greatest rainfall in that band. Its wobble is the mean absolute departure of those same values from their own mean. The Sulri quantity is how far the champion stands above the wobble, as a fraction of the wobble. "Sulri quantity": 34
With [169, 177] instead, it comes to 24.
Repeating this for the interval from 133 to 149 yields 25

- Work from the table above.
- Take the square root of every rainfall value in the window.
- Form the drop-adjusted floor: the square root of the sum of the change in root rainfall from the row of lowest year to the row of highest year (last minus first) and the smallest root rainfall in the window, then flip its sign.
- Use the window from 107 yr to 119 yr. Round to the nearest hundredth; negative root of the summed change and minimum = -3.45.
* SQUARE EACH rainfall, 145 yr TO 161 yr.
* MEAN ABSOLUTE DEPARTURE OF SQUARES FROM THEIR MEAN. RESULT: 1897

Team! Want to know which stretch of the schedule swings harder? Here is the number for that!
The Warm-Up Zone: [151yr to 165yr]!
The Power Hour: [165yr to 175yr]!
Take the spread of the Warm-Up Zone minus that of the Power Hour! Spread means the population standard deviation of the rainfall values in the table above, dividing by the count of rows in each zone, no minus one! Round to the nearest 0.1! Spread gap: -6.7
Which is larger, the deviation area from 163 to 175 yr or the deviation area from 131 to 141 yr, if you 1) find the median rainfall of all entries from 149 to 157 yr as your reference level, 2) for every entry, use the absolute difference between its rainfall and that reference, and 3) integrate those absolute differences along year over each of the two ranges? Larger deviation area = 192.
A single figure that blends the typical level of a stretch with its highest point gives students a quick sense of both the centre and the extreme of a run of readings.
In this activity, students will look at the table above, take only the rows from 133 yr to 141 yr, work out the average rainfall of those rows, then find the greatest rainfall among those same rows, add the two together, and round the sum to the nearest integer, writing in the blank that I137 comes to 332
